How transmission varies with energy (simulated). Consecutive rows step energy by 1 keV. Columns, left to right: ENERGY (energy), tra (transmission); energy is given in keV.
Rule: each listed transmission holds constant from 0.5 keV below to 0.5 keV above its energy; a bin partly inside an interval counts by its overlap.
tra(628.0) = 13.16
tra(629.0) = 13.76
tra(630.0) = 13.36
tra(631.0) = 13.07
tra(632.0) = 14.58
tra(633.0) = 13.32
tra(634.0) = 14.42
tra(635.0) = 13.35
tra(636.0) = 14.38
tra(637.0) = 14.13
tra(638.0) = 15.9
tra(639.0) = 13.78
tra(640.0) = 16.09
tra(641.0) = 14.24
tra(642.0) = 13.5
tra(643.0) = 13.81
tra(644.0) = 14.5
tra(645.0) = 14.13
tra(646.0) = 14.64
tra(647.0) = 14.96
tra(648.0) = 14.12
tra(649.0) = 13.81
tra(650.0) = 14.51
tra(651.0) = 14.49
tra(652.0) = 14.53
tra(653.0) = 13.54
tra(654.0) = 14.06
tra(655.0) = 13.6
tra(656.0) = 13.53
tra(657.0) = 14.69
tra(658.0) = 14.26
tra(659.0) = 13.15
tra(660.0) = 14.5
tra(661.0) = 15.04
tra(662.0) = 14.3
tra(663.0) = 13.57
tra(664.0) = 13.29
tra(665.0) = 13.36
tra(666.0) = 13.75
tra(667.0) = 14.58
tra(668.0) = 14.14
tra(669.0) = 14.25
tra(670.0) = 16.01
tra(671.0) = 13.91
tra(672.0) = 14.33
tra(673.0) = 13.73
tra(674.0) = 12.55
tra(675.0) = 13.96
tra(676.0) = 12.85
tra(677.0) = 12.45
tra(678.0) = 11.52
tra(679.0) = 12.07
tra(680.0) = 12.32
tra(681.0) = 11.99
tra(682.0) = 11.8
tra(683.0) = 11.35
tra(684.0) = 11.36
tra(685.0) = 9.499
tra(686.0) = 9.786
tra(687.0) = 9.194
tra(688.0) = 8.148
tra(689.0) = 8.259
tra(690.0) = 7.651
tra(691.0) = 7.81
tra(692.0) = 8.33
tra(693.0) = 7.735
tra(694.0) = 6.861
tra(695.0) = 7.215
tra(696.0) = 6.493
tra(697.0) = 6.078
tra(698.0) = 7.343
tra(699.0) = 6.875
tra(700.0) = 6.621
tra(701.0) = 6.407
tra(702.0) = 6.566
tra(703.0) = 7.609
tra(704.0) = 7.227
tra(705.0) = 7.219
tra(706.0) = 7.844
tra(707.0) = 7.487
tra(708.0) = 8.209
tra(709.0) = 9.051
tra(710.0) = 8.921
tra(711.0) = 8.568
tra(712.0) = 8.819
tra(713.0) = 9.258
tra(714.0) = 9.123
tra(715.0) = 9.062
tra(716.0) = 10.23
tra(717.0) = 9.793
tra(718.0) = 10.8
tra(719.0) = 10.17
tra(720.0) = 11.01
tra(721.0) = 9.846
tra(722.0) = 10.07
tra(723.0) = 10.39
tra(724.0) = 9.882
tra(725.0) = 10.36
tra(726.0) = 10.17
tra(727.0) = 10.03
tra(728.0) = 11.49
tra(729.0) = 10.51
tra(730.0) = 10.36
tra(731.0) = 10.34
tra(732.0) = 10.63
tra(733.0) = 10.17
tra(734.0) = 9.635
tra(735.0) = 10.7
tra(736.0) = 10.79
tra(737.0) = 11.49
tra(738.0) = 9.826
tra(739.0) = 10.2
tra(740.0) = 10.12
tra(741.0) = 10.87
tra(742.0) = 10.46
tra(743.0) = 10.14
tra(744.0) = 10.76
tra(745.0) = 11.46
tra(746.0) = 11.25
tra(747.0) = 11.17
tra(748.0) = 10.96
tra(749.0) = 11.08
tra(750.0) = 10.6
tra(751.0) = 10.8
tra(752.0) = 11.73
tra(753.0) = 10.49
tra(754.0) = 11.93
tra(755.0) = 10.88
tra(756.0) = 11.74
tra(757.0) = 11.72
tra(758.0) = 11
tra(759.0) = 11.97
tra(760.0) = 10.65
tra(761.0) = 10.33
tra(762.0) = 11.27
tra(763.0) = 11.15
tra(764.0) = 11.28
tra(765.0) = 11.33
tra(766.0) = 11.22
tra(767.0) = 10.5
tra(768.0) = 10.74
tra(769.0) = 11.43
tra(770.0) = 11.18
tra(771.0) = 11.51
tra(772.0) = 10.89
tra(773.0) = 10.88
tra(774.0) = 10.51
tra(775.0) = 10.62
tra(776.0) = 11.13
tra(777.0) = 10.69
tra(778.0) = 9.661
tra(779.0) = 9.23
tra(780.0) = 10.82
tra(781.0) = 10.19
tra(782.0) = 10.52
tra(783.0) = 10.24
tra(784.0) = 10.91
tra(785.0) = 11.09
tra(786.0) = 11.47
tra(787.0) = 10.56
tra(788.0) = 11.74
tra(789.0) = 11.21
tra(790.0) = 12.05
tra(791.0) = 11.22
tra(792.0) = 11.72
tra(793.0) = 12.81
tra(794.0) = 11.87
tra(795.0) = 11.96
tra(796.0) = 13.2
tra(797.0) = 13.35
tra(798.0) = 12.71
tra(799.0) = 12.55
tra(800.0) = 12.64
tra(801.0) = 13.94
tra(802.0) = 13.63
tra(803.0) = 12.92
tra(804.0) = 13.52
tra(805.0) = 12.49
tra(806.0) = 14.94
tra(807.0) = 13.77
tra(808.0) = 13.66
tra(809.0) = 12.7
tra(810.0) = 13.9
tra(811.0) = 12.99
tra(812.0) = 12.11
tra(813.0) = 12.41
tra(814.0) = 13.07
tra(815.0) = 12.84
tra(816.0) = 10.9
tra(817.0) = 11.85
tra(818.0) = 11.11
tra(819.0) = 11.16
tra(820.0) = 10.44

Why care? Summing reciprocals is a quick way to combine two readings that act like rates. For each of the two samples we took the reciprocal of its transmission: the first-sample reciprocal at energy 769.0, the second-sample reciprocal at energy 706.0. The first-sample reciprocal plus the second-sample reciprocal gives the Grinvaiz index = 0.21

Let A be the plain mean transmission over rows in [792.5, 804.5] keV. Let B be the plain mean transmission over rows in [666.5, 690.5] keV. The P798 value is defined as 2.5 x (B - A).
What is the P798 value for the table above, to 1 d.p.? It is -2.3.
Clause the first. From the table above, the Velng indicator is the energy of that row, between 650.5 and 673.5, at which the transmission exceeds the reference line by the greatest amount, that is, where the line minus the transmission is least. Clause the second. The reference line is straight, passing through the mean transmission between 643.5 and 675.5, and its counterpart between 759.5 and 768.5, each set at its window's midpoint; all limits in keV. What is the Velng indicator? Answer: 670.0 keV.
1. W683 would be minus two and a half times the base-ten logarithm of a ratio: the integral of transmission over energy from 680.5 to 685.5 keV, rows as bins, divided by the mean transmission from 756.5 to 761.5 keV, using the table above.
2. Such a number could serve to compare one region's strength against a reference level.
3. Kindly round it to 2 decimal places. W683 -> -1.75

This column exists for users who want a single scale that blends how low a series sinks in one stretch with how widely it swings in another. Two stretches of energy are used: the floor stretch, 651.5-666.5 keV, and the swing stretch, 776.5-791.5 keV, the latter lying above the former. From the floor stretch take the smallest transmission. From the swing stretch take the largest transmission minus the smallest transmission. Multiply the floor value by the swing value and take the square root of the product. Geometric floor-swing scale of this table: 6.1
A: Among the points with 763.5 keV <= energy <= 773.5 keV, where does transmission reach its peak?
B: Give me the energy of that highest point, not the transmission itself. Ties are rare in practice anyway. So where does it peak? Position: 771.0 keV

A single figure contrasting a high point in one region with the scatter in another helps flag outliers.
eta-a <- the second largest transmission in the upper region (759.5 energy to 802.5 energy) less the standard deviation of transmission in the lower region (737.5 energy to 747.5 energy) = 13.1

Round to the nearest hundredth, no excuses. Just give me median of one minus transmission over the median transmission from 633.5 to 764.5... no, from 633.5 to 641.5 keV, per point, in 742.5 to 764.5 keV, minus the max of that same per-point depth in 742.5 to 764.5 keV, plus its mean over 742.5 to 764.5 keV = 0.16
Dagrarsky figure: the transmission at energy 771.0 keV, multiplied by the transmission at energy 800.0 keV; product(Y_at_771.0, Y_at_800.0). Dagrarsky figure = 145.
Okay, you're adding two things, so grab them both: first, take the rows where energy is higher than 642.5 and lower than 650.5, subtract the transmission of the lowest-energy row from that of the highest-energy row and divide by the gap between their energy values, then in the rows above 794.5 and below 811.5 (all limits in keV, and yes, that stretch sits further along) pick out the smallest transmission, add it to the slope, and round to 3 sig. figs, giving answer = 12.1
